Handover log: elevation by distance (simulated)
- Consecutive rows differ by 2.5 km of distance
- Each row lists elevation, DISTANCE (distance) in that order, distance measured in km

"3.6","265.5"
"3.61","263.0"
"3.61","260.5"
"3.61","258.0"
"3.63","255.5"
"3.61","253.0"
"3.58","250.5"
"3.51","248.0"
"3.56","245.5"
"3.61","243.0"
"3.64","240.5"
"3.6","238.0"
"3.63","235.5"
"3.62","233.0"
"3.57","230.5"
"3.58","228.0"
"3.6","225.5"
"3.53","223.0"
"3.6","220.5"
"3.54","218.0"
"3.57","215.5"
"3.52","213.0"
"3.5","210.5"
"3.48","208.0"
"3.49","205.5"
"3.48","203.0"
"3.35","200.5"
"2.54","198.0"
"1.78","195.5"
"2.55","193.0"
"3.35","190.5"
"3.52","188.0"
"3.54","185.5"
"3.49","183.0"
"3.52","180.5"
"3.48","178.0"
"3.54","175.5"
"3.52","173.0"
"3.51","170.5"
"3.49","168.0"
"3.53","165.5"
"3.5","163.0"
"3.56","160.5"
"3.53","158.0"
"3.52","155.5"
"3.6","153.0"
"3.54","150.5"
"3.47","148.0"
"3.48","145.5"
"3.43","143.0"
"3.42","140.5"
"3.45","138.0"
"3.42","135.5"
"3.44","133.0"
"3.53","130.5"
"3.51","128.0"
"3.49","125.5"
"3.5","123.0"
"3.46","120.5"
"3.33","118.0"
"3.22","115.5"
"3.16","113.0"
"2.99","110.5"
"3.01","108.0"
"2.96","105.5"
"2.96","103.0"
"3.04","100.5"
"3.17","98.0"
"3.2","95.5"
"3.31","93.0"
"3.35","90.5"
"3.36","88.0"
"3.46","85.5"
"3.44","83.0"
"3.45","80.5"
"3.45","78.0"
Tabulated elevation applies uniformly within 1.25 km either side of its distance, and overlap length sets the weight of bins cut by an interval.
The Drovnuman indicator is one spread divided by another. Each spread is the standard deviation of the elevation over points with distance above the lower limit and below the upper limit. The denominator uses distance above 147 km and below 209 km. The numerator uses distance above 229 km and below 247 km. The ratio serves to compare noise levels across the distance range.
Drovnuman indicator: 0.07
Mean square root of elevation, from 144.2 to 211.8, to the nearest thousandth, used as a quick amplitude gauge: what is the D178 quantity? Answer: 1.830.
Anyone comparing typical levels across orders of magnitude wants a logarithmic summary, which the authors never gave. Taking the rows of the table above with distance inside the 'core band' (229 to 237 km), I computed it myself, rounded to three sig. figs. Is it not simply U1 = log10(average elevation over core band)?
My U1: 0.557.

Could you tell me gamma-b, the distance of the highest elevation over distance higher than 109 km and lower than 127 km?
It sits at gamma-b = 123.0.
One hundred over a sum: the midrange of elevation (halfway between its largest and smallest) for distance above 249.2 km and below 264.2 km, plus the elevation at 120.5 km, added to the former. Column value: 14.2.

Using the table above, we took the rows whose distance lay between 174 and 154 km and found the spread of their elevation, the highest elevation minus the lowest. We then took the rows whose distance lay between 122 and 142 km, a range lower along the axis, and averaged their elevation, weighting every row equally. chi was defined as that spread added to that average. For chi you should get 3.54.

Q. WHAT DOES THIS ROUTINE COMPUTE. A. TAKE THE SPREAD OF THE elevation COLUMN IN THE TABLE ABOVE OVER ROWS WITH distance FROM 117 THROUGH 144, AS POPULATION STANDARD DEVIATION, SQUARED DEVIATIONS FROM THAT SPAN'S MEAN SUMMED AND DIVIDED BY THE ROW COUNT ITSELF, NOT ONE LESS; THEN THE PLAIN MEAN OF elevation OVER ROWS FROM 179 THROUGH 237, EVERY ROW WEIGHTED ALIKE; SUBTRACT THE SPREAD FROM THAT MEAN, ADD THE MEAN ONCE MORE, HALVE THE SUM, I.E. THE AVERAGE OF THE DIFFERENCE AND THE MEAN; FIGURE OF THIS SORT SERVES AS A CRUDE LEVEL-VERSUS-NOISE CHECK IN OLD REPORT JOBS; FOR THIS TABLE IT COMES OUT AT 3.34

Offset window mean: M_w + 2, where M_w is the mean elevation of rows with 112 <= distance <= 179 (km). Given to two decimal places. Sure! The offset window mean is 5.47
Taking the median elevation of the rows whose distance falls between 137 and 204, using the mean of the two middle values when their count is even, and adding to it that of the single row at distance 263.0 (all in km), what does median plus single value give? 7.10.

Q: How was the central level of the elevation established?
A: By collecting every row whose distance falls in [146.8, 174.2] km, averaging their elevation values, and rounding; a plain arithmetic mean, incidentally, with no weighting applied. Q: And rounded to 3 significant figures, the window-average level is 3.52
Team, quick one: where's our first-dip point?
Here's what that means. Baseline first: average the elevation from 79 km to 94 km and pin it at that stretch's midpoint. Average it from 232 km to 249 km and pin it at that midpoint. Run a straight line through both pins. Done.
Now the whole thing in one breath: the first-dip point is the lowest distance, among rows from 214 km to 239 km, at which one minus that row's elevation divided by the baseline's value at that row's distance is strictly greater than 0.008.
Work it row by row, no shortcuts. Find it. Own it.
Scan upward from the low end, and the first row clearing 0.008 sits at 223.0 km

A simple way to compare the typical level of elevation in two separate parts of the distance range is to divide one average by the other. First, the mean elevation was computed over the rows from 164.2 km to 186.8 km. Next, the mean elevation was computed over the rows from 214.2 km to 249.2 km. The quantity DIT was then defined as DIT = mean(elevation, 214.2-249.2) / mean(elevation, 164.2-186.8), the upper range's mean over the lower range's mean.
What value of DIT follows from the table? 1.02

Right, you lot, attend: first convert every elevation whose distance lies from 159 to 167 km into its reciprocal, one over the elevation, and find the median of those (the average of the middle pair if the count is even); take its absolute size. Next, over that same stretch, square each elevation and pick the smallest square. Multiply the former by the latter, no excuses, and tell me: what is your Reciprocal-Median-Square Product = 3.47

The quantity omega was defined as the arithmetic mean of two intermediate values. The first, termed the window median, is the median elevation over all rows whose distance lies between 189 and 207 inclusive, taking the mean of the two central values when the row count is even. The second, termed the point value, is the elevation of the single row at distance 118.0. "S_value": 3.34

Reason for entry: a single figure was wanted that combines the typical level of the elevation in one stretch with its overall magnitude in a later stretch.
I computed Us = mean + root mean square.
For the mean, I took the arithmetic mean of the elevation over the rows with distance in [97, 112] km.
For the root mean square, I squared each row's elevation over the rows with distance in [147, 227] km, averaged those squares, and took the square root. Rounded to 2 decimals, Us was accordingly 6.44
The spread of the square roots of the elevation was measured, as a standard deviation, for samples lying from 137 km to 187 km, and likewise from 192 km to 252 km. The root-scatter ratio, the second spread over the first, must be 11.6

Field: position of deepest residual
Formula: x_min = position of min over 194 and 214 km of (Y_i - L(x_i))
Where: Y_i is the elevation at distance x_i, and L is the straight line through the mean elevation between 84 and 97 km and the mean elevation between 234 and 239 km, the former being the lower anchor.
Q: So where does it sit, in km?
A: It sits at 195.5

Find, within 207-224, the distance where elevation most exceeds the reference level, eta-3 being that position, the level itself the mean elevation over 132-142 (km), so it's 220.5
